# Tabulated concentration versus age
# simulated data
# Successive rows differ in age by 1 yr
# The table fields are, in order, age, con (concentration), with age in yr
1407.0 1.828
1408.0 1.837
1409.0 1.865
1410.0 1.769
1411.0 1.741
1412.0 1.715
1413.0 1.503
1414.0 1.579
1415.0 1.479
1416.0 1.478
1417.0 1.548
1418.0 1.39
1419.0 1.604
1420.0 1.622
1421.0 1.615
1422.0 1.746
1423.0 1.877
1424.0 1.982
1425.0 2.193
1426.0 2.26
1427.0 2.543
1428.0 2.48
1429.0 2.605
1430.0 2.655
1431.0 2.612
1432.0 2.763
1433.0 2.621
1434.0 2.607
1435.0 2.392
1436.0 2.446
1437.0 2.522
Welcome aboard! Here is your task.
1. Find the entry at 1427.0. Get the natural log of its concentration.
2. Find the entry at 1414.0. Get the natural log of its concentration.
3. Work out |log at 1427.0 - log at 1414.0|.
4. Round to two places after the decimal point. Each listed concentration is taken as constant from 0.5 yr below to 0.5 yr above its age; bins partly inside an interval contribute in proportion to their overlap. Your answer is 0.48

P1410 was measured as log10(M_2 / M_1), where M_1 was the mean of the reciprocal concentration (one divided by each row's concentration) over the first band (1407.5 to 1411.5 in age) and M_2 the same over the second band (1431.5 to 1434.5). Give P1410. -0.17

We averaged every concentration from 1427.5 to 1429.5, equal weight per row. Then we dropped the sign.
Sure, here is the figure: 2.5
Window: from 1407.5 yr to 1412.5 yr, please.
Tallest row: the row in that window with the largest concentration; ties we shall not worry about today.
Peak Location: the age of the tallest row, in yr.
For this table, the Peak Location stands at 1409.0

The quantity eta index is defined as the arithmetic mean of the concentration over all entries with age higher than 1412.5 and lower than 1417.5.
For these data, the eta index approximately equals 1.5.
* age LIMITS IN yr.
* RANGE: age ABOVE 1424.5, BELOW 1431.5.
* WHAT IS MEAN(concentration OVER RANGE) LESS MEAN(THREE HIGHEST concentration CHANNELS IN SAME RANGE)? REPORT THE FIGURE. -0.15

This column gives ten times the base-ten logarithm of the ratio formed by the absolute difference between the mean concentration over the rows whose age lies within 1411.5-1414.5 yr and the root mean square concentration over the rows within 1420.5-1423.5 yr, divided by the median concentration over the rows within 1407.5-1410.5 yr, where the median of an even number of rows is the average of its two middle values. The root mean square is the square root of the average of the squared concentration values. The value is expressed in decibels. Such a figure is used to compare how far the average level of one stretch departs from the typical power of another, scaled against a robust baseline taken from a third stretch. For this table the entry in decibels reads -11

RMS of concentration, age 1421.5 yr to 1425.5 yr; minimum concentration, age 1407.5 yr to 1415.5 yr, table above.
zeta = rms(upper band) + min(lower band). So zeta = 3.44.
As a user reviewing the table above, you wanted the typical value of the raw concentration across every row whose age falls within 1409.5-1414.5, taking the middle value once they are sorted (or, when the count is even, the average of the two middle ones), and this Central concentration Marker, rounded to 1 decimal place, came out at 1.7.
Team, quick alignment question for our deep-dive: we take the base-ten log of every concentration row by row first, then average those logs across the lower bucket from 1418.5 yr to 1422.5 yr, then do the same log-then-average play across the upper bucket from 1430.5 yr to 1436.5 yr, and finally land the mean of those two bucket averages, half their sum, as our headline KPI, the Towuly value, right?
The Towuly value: 0.31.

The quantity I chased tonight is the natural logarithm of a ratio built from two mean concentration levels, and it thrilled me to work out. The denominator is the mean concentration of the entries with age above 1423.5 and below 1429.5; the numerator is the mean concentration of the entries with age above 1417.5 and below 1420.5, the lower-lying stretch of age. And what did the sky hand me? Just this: -0.42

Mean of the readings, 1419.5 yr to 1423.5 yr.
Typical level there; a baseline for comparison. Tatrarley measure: 1.7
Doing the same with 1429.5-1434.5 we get 2.7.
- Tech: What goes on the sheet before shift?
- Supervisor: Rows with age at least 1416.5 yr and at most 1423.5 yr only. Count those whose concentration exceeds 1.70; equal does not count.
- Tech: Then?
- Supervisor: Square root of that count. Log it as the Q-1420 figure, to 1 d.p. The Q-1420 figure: 1.4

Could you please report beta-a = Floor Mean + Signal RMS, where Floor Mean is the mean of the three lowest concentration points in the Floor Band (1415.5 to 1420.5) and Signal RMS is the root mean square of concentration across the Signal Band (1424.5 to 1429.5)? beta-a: 3.9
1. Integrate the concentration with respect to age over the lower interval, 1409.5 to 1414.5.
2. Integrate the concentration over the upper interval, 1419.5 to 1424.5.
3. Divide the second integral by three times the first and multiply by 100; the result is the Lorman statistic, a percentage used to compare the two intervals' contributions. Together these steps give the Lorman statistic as 35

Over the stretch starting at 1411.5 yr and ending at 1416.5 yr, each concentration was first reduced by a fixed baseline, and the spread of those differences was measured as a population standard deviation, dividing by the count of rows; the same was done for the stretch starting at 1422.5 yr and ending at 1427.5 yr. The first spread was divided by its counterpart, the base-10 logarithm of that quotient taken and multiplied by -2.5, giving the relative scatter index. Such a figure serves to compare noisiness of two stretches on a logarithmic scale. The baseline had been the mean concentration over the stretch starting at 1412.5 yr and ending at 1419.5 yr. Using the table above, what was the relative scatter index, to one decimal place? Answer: 1.0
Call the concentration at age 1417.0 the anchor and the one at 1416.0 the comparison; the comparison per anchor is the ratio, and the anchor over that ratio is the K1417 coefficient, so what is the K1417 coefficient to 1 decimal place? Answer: 1.6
